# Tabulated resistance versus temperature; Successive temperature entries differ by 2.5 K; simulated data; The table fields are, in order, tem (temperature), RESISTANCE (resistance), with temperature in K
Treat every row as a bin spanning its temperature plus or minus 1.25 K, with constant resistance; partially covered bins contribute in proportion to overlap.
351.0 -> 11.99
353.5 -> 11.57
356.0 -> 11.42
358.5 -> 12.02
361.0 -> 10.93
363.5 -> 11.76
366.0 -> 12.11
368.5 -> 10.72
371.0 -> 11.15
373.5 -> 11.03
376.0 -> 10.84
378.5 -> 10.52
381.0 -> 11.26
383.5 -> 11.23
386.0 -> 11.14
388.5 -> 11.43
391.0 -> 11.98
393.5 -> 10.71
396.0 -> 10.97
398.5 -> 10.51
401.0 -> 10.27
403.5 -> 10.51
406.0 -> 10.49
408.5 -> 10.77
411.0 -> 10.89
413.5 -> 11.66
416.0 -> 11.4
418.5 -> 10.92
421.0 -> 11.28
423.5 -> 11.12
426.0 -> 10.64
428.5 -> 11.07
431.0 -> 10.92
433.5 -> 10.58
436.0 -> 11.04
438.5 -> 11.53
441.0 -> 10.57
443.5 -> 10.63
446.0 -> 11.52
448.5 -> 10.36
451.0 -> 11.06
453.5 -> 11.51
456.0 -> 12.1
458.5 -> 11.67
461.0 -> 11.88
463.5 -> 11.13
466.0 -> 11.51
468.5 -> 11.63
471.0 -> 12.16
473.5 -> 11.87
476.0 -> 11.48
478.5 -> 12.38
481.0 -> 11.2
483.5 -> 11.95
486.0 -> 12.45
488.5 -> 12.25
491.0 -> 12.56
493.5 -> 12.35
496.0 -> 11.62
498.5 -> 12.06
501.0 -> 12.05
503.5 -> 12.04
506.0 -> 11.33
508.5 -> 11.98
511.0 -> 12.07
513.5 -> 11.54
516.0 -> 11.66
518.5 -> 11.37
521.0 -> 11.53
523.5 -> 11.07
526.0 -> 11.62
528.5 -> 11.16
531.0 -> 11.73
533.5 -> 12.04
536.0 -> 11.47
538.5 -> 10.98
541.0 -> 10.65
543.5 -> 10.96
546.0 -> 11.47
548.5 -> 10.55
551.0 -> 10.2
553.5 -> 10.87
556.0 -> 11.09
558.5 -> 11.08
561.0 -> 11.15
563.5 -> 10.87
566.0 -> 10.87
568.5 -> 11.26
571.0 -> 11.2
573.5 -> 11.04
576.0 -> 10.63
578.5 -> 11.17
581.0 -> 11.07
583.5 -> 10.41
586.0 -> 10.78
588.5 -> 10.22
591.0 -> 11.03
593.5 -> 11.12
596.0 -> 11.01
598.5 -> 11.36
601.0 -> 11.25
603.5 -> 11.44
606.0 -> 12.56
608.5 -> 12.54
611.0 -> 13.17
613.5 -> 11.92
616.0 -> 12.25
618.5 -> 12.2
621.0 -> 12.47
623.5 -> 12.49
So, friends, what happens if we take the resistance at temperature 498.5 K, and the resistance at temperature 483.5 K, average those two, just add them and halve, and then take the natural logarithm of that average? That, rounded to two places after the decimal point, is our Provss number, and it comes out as 2.49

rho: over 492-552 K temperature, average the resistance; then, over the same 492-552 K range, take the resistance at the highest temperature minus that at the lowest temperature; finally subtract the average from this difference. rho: -13.6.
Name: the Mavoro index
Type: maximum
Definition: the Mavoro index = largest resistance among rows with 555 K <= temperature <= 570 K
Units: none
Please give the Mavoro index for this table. 11.26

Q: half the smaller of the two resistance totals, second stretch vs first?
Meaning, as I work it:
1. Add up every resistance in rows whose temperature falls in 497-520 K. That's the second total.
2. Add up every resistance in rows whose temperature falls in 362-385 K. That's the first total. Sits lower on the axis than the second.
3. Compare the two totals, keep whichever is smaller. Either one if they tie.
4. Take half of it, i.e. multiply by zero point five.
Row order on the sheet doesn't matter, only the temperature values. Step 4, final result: 50.3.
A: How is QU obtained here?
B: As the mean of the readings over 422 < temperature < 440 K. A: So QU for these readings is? 11.0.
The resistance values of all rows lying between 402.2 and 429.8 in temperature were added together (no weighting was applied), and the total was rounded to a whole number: 121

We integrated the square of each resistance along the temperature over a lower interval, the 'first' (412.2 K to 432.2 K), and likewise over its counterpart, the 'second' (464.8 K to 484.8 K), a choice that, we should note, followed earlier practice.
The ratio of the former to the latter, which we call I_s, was 0.89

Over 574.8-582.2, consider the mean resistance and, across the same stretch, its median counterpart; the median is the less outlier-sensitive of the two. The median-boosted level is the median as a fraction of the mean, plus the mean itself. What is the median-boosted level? 12.0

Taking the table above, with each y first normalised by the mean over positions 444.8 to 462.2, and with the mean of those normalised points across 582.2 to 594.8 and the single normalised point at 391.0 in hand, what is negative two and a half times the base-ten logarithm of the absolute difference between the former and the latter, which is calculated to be 2.4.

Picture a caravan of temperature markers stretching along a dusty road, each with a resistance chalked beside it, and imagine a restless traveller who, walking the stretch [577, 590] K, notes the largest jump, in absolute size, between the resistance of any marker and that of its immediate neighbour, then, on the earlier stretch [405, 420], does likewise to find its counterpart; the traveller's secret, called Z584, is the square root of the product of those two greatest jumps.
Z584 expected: 0.71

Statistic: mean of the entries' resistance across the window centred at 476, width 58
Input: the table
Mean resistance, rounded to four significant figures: 11.79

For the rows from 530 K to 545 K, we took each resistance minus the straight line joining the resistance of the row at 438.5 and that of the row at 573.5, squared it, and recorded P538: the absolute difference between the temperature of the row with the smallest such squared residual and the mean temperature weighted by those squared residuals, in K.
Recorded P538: 3.6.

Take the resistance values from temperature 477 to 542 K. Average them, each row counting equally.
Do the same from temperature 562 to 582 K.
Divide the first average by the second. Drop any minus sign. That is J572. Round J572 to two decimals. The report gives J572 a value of 1.07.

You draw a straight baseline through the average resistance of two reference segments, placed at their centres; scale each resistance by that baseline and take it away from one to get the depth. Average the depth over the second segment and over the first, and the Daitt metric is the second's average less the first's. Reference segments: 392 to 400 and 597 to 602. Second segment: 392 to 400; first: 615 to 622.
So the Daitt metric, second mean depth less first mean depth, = 0.08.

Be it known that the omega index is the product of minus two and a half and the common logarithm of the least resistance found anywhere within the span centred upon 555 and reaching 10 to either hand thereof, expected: -2.52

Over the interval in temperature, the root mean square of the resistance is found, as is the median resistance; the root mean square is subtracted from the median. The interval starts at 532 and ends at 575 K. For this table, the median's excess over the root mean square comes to -0.011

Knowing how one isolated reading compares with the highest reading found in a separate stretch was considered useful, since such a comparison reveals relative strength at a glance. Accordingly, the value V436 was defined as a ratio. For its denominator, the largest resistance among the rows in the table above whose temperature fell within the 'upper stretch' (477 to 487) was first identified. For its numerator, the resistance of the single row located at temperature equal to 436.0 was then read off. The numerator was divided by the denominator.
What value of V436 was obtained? 0.89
